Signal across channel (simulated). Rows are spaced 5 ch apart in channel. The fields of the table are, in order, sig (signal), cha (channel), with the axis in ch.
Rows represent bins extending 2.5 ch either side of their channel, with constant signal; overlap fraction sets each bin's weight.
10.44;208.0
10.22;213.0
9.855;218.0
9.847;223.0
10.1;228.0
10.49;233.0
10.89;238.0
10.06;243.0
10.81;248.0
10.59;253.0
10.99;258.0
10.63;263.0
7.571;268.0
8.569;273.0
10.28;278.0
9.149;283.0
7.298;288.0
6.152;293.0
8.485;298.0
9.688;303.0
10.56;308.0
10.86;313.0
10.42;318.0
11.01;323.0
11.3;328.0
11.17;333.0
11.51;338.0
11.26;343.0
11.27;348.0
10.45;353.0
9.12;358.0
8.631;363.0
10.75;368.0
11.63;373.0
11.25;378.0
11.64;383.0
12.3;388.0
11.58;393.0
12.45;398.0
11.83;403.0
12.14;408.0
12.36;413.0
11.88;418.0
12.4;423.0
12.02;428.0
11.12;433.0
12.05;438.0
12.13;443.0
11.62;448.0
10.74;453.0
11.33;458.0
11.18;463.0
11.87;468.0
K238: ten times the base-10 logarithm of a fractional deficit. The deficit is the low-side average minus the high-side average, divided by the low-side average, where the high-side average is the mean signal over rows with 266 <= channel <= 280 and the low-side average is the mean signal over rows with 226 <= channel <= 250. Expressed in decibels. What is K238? -8.0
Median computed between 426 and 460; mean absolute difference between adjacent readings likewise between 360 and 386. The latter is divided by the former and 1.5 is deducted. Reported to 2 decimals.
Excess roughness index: -1.42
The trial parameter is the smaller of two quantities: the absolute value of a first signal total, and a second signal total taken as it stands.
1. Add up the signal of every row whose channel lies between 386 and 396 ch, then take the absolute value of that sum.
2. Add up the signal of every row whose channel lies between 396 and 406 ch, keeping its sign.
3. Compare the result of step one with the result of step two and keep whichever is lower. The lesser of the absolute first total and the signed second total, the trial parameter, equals 24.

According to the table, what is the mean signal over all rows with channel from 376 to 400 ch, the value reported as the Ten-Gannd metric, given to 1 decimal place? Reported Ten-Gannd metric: 11.8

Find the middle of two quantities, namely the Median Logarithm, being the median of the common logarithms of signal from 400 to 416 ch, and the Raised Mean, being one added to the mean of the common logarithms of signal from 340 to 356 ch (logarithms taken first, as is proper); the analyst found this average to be 1.56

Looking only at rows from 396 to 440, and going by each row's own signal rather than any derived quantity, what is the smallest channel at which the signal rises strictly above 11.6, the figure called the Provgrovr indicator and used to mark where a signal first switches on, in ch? 398.0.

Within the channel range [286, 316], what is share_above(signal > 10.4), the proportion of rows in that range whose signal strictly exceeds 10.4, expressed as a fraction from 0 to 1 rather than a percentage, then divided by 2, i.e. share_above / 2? 0.2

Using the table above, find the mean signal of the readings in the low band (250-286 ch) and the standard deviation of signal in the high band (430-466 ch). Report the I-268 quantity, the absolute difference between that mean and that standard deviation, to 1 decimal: 9.2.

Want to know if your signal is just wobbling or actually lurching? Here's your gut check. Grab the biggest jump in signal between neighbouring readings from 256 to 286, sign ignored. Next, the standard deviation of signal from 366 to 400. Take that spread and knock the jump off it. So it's -2.5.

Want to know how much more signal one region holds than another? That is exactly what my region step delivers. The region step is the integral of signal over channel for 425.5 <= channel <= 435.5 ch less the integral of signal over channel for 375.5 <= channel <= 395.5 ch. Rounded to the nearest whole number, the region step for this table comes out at -118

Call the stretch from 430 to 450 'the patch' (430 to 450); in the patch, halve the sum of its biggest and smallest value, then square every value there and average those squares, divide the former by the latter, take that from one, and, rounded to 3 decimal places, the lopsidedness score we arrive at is 0.916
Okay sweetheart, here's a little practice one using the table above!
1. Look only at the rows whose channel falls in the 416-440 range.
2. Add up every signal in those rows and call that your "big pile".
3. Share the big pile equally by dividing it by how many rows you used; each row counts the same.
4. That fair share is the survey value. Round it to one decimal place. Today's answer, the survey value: 11.9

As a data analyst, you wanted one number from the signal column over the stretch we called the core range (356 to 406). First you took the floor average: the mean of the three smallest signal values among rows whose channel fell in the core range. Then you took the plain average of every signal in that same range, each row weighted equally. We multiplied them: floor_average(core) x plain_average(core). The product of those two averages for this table 106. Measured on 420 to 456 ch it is 131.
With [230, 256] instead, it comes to 110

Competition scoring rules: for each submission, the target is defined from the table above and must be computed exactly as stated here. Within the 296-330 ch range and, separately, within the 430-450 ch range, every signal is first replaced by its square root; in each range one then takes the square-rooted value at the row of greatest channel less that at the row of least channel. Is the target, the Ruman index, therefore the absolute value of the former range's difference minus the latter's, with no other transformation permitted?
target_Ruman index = 0.4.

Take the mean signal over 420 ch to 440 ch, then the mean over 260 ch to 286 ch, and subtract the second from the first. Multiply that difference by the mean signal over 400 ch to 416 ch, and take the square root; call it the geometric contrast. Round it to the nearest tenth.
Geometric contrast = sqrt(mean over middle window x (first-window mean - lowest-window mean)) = 5.7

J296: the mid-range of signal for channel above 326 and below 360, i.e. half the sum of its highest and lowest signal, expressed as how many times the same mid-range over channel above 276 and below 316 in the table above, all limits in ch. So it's 1.21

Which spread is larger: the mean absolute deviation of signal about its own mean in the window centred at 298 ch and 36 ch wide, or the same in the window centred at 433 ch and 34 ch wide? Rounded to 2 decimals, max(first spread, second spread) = 1.35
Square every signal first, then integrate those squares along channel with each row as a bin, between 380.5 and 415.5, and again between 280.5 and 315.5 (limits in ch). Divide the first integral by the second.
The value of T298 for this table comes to 1.8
